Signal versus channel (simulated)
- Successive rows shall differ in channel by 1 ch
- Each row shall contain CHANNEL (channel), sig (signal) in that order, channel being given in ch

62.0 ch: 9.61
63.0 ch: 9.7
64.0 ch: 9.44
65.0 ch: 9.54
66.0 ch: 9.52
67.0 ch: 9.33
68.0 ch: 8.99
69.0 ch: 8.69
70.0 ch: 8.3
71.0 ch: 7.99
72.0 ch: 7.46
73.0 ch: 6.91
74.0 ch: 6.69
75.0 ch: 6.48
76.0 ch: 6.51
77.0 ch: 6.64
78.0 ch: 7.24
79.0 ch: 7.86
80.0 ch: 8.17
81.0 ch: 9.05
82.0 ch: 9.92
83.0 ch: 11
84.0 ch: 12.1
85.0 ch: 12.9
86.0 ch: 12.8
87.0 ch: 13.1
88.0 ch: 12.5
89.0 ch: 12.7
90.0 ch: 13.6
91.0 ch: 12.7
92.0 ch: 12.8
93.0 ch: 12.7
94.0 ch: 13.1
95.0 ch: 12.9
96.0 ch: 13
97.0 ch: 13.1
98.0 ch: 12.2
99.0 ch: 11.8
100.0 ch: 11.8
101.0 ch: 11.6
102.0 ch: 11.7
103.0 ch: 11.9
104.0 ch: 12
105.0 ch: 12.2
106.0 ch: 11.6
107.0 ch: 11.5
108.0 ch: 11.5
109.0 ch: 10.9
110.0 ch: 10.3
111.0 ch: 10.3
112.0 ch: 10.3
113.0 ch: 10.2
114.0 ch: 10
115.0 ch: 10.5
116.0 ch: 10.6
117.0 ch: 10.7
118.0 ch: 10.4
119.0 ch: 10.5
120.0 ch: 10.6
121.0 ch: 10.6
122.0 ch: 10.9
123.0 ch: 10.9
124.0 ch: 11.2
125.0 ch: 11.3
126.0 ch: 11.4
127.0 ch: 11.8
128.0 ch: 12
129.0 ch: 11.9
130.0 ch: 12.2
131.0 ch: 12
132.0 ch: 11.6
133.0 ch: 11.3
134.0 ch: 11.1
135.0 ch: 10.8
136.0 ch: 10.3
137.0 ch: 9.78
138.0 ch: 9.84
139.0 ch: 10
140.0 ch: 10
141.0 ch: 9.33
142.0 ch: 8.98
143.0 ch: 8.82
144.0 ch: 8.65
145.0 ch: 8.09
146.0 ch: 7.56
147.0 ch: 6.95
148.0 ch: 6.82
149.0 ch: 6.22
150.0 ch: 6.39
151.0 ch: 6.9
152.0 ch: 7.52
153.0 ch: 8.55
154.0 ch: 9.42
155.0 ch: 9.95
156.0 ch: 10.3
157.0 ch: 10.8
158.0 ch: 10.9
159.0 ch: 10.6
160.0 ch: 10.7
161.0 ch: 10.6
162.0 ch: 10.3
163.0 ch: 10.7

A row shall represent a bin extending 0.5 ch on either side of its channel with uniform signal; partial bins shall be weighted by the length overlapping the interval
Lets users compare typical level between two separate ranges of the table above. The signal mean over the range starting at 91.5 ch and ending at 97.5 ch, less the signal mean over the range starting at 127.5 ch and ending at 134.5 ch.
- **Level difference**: 1.2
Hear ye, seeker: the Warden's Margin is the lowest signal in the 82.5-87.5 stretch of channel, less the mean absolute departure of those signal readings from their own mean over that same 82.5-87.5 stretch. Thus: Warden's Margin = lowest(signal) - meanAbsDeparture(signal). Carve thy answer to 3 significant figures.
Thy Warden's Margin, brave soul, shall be 10.3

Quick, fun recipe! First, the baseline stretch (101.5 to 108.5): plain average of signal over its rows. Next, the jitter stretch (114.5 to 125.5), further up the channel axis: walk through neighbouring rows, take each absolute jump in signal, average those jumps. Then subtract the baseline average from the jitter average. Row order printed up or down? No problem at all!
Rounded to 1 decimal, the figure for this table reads -11.6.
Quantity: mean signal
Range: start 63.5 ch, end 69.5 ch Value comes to 9.3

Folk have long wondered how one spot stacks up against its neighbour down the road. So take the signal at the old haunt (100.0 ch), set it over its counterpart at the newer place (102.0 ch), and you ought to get 1.0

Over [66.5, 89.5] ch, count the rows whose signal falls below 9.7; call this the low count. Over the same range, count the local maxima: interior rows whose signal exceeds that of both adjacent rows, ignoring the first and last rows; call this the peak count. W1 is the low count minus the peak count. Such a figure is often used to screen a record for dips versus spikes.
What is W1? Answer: 13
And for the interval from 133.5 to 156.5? 14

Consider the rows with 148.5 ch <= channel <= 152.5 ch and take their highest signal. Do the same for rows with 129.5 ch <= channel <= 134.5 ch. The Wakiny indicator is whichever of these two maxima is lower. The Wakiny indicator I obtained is 8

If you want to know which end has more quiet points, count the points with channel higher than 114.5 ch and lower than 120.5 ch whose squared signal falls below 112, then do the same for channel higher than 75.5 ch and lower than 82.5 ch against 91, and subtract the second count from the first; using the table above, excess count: -3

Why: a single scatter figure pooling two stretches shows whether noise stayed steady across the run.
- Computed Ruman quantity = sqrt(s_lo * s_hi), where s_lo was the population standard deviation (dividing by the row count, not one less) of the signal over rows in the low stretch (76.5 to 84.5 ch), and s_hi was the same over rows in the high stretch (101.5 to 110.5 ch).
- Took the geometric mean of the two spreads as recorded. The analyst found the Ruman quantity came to 0.99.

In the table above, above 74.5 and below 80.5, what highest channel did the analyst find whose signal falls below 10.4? 80.0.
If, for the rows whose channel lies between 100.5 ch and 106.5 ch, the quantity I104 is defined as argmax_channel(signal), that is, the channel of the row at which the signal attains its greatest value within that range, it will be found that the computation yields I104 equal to 105.0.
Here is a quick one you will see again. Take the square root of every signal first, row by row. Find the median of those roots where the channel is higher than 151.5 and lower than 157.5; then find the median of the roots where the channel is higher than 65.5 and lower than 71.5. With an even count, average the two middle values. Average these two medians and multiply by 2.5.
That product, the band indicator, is 7.6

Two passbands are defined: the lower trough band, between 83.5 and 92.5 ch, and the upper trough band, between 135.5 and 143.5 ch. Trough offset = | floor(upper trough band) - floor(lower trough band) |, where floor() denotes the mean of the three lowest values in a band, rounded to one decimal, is 3.4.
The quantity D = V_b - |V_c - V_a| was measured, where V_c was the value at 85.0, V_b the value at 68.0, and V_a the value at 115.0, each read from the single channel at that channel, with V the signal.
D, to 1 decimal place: 6.6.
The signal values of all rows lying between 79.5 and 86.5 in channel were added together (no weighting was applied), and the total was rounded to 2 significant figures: 76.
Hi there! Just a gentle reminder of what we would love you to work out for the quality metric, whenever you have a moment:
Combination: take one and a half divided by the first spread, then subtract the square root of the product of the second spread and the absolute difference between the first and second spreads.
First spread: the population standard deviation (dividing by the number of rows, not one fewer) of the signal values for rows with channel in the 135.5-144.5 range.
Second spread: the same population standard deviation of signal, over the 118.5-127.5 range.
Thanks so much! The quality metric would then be 2.4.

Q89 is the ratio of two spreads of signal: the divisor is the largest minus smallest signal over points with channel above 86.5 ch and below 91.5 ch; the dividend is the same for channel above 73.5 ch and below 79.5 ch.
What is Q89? 1.25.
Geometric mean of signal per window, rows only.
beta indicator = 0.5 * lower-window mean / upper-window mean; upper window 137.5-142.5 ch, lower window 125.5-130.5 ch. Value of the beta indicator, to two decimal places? 0.62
